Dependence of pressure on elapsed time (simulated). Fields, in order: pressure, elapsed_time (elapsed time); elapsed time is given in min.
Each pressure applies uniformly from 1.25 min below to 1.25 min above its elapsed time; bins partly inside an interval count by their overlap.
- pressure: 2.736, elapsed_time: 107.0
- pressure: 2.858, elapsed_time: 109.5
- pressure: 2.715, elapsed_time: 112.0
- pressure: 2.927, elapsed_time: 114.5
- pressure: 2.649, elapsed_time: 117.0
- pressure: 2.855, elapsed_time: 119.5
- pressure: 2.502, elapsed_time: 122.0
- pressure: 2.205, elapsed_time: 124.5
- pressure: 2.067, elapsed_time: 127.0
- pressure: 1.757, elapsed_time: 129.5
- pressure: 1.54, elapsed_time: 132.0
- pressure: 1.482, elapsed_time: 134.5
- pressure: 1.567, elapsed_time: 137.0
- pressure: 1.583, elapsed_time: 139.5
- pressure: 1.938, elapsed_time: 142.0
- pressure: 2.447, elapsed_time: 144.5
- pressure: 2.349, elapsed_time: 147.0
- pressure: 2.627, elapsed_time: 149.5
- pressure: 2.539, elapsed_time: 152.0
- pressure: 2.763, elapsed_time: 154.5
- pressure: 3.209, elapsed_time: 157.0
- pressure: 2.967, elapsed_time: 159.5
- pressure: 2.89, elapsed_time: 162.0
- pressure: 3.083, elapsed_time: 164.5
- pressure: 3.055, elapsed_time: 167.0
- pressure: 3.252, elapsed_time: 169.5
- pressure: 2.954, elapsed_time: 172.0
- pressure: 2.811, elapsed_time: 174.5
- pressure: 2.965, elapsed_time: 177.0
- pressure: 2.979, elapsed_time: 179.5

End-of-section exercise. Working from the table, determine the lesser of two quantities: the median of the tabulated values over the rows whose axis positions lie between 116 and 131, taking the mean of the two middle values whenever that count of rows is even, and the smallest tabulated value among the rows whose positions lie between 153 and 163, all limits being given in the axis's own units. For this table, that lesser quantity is 2.4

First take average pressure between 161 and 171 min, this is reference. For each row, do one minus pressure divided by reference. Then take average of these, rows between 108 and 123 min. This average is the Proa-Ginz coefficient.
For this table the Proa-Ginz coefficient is 0.10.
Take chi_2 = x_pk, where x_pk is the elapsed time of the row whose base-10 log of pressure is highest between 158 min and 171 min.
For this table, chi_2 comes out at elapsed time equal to 169.5 min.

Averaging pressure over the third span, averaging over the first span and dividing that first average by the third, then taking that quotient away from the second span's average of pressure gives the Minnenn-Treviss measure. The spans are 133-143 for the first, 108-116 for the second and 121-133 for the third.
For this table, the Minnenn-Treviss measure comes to 2.0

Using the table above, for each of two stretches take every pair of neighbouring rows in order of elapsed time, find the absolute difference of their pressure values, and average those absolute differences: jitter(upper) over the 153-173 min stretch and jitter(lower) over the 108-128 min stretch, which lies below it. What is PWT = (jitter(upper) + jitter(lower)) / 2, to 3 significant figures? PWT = 0.222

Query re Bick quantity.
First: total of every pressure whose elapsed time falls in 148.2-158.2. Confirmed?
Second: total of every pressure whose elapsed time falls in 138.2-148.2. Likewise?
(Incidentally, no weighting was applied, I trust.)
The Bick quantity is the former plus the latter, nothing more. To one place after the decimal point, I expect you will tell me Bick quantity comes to 19.5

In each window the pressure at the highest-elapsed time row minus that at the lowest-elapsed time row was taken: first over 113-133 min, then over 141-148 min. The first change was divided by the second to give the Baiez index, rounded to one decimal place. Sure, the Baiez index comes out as -3.4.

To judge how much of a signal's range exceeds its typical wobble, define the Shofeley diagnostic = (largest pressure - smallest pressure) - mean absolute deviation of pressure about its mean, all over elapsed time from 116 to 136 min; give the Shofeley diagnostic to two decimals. 0.95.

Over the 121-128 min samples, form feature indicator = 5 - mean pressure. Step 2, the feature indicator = 2.7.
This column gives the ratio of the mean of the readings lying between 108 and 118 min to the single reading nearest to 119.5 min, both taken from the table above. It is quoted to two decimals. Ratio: 0.98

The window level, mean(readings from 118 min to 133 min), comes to 2.2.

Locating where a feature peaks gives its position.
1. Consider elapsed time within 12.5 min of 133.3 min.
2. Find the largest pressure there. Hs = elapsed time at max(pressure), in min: 122.0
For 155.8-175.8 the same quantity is 169.5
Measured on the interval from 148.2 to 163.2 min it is 157.0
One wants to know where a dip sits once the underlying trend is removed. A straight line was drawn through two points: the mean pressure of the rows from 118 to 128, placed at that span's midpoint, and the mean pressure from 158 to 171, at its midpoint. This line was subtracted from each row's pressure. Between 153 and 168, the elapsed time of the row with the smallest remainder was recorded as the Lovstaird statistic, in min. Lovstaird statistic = 154.5 min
